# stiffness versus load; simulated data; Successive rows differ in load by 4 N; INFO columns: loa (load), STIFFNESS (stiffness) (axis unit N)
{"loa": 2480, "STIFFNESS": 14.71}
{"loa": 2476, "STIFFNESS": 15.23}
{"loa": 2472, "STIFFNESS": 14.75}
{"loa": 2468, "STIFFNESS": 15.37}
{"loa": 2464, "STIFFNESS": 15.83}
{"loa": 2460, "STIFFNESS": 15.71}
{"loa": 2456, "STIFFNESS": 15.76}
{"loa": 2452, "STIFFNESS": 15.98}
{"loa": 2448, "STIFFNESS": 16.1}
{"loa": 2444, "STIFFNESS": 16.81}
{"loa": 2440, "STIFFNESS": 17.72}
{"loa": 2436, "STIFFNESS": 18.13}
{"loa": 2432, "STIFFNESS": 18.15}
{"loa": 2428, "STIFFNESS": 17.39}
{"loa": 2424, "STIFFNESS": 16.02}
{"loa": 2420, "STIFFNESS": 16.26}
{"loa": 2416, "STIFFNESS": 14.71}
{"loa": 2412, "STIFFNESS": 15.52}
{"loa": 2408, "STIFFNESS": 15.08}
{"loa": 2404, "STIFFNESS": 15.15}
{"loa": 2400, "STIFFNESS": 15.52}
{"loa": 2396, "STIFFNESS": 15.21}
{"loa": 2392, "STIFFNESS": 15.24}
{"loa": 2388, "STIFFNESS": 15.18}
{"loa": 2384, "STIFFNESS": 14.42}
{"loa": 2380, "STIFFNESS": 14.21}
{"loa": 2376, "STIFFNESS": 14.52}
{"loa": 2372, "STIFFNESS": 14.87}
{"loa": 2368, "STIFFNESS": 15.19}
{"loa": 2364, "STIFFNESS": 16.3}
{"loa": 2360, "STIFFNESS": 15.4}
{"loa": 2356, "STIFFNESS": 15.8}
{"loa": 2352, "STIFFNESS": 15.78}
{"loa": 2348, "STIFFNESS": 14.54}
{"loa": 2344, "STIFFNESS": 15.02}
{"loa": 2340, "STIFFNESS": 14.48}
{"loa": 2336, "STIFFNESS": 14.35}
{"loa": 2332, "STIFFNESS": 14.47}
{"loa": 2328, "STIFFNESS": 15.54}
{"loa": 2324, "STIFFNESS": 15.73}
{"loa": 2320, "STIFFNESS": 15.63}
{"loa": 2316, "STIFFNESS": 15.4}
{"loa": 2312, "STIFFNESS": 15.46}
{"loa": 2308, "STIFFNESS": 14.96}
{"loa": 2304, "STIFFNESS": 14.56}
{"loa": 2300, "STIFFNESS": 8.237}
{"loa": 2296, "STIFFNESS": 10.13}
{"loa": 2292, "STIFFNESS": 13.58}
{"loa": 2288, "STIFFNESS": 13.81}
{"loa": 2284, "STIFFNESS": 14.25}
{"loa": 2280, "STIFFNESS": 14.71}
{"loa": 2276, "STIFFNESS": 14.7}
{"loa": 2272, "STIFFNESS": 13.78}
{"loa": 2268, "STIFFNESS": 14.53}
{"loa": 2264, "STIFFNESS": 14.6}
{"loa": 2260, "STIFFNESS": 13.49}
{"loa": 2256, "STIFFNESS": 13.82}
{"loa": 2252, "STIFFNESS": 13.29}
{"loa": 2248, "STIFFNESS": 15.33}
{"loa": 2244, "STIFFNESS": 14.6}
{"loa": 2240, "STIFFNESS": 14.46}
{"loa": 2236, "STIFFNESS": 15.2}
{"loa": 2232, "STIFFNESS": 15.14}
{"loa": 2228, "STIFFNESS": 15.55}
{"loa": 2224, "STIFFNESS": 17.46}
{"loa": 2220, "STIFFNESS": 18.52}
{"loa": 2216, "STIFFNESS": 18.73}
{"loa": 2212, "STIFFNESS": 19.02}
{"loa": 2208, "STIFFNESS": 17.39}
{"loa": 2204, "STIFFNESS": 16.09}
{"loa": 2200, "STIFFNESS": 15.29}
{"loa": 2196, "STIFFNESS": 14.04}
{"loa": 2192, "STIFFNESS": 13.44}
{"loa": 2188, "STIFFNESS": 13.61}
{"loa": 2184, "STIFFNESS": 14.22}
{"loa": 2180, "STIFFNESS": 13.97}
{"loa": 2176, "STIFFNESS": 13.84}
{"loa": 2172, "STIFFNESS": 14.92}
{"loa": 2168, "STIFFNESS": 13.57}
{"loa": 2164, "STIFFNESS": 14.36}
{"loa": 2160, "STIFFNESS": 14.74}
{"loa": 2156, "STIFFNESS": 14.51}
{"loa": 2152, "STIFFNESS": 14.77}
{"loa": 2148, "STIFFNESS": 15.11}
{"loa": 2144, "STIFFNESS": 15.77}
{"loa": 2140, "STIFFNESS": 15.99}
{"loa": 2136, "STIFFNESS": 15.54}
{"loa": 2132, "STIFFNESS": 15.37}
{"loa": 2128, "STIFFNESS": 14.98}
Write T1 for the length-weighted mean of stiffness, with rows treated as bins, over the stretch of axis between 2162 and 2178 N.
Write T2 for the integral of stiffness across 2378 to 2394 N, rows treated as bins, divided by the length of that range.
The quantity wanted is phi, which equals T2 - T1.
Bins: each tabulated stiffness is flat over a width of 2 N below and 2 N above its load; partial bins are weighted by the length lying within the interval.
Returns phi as 0.6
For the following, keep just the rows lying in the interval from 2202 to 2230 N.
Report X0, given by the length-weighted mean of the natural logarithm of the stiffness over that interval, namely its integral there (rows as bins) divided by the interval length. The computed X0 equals 2.86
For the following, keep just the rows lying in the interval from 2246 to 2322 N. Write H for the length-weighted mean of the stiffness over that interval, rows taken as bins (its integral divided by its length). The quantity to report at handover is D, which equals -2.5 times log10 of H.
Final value -2.86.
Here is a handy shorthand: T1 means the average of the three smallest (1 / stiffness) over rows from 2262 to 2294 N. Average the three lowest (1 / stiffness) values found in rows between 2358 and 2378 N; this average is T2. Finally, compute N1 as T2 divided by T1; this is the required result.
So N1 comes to 0.94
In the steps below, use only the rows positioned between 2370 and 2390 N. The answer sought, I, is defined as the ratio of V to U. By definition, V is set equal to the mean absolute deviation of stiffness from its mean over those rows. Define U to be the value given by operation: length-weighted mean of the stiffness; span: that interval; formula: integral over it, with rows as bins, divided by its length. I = 0.021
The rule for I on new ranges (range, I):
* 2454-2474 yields 0.022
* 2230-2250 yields 0.022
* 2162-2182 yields 0.029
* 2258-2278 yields 0.033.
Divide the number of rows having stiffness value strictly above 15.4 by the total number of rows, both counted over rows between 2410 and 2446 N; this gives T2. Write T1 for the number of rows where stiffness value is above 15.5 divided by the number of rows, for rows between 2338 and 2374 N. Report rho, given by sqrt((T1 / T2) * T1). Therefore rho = 0.35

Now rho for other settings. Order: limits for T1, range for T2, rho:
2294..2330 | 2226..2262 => 1.00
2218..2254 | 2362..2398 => 1.00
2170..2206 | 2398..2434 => 0.14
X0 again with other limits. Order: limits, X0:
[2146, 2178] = 2.67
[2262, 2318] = 2.61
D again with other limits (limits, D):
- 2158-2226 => -2.97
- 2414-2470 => -3.04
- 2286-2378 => -2.90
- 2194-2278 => -2.97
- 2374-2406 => -2.94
